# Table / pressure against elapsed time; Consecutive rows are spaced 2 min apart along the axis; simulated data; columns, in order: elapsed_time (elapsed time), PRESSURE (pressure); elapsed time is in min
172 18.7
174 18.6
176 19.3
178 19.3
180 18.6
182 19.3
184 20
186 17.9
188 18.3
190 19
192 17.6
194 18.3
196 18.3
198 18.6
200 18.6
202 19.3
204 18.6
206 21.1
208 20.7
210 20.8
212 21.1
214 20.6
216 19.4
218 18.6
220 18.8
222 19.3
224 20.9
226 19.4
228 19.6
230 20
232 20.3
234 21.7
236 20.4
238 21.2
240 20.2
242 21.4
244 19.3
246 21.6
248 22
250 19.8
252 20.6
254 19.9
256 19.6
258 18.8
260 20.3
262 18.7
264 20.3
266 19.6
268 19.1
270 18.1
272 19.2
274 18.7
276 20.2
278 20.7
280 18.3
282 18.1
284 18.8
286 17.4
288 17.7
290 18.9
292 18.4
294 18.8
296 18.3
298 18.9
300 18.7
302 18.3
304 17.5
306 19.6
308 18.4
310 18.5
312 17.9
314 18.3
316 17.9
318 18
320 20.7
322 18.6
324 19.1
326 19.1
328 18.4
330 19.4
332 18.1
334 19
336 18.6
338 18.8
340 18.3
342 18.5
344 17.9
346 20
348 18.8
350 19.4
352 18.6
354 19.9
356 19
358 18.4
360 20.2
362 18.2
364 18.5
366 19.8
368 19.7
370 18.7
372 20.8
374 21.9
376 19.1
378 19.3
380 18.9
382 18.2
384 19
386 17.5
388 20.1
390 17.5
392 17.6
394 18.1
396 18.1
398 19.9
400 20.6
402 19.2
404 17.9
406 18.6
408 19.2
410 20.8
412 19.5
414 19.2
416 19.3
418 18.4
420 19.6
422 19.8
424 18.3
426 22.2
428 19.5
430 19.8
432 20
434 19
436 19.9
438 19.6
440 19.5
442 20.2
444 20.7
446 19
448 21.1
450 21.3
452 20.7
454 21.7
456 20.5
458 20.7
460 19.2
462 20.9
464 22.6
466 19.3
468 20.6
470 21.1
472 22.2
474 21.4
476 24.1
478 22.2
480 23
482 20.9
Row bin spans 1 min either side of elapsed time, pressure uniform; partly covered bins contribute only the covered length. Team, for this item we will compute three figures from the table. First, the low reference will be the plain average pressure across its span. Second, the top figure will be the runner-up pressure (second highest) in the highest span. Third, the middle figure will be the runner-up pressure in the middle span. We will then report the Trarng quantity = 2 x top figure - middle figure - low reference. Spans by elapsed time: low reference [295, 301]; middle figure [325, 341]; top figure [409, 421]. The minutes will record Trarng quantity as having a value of 1.5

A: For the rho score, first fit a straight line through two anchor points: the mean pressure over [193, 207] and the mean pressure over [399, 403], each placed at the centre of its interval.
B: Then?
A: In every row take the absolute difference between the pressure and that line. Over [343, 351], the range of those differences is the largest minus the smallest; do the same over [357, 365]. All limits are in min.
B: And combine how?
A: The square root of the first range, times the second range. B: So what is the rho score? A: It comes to 1.3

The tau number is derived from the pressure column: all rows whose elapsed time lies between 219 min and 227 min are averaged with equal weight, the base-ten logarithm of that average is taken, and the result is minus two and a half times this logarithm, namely -3.23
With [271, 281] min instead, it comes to -3.22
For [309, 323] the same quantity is -3.17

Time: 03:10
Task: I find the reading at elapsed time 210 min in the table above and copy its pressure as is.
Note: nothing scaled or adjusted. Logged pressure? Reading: 20.8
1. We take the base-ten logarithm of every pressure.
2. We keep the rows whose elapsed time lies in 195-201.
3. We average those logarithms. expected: 1.27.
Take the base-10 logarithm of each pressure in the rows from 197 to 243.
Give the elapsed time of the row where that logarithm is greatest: 234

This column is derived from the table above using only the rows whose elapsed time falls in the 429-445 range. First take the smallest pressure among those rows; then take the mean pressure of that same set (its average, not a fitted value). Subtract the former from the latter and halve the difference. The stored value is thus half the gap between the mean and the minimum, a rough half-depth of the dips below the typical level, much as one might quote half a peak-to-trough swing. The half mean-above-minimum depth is 0.42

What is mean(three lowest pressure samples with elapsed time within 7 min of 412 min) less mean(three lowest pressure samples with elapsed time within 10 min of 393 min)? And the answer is 1.2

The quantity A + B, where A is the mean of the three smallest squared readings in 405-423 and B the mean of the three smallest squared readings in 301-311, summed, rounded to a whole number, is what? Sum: 678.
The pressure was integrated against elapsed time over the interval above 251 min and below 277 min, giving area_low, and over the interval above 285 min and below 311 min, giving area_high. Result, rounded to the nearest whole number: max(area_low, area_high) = 506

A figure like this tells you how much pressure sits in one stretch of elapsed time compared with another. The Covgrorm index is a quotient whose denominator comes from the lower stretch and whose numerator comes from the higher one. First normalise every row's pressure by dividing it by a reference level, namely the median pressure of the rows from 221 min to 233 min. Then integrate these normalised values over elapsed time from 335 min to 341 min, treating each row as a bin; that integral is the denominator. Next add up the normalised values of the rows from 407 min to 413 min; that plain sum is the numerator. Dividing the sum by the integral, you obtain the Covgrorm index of 0.534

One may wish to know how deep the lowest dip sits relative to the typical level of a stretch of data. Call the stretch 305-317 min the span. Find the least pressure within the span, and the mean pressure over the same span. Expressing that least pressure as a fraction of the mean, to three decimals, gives 0.971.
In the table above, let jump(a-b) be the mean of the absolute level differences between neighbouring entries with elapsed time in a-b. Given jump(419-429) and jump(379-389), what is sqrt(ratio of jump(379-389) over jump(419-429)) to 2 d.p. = 0.82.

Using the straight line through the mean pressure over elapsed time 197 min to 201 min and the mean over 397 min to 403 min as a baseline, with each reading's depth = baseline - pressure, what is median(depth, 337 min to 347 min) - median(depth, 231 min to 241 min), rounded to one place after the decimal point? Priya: 2.6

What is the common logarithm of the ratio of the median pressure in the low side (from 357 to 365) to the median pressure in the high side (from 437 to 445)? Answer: -0.033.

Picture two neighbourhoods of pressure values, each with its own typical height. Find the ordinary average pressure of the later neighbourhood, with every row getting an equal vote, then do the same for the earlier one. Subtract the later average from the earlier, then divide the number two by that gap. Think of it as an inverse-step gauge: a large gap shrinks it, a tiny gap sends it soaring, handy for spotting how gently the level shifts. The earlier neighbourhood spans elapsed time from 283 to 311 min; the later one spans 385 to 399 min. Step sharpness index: 46.7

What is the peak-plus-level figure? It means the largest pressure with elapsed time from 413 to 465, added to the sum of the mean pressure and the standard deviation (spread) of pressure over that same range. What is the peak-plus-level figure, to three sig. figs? 43.8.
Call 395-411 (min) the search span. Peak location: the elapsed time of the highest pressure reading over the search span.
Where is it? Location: 410 min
